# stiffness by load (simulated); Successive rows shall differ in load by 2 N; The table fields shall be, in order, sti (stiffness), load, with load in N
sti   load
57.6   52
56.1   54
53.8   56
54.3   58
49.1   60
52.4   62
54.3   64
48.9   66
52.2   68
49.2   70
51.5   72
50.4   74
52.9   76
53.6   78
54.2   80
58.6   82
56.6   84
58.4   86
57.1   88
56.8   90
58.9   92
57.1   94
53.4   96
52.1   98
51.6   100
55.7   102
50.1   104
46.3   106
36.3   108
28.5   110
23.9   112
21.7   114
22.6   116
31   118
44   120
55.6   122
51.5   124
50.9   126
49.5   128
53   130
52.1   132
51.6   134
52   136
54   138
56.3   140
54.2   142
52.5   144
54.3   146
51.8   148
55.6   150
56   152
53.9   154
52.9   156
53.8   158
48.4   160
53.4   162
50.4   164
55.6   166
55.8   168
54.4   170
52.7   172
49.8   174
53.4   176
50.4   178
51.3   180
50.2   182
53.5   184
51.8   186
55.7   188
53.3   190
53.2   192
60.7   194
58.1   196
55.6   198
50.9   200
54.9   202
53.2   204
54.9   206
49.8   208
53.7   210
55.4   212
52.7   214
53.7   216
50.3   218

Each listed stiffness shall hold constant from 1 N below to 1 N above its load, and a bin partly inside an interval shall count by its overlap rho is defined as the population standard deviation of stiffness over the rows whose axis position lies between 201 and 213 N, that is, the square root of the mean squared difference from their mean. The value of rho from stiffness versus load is 1.88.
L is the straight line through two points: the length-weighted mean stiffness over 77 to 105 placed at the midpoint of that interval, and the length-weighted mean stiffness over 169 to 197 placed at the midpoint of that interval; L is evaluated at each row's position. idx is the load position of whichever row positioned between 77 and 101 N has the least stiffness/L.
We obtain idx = 100 N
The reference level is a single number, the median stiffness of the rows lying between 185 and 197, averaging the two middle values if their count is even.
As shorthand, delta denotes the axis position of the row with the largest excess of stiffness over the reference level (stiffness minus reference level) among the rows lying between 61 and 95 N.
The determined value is 92 N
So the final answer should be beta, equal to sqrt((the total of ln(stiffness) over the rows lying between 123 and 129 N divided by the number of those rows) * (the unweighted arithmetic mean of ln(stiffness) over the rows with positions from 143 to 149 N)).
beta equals 3.95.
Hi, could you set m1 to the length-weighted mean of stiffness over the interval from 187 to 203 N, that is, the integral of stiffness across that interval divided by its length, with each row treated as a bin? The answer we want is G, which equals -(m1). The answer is -55.3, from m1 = 55.3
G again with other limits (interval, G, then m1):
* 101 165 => -47.6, 47.6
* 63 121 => -47.9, 47.9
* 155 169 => -52.9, 52.9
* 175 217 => -53.6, 53.6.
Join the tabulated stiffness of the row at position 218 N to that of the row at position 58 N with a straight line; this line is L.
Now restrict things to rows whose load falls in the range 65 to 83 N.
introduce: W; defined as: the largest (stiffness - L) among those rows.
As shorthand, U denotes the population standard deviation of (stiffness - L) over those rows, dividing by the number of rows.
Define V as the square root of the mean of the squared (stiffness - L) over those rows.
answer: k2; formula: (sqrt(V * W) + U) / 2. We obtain 3.5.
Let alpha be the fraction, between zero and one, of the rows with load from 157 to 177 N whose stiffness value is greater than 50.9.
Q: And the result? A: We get 0.7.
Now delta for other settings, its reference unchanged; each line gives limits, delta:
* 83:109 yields 92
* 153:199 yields 194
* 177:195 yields 194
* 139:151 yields 140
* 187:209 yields 194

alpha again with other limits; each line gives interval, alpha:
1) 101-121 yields 0.1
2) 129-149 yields 1.0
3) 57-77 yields 0.6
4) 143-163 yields 0.9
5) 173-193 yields 0.7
